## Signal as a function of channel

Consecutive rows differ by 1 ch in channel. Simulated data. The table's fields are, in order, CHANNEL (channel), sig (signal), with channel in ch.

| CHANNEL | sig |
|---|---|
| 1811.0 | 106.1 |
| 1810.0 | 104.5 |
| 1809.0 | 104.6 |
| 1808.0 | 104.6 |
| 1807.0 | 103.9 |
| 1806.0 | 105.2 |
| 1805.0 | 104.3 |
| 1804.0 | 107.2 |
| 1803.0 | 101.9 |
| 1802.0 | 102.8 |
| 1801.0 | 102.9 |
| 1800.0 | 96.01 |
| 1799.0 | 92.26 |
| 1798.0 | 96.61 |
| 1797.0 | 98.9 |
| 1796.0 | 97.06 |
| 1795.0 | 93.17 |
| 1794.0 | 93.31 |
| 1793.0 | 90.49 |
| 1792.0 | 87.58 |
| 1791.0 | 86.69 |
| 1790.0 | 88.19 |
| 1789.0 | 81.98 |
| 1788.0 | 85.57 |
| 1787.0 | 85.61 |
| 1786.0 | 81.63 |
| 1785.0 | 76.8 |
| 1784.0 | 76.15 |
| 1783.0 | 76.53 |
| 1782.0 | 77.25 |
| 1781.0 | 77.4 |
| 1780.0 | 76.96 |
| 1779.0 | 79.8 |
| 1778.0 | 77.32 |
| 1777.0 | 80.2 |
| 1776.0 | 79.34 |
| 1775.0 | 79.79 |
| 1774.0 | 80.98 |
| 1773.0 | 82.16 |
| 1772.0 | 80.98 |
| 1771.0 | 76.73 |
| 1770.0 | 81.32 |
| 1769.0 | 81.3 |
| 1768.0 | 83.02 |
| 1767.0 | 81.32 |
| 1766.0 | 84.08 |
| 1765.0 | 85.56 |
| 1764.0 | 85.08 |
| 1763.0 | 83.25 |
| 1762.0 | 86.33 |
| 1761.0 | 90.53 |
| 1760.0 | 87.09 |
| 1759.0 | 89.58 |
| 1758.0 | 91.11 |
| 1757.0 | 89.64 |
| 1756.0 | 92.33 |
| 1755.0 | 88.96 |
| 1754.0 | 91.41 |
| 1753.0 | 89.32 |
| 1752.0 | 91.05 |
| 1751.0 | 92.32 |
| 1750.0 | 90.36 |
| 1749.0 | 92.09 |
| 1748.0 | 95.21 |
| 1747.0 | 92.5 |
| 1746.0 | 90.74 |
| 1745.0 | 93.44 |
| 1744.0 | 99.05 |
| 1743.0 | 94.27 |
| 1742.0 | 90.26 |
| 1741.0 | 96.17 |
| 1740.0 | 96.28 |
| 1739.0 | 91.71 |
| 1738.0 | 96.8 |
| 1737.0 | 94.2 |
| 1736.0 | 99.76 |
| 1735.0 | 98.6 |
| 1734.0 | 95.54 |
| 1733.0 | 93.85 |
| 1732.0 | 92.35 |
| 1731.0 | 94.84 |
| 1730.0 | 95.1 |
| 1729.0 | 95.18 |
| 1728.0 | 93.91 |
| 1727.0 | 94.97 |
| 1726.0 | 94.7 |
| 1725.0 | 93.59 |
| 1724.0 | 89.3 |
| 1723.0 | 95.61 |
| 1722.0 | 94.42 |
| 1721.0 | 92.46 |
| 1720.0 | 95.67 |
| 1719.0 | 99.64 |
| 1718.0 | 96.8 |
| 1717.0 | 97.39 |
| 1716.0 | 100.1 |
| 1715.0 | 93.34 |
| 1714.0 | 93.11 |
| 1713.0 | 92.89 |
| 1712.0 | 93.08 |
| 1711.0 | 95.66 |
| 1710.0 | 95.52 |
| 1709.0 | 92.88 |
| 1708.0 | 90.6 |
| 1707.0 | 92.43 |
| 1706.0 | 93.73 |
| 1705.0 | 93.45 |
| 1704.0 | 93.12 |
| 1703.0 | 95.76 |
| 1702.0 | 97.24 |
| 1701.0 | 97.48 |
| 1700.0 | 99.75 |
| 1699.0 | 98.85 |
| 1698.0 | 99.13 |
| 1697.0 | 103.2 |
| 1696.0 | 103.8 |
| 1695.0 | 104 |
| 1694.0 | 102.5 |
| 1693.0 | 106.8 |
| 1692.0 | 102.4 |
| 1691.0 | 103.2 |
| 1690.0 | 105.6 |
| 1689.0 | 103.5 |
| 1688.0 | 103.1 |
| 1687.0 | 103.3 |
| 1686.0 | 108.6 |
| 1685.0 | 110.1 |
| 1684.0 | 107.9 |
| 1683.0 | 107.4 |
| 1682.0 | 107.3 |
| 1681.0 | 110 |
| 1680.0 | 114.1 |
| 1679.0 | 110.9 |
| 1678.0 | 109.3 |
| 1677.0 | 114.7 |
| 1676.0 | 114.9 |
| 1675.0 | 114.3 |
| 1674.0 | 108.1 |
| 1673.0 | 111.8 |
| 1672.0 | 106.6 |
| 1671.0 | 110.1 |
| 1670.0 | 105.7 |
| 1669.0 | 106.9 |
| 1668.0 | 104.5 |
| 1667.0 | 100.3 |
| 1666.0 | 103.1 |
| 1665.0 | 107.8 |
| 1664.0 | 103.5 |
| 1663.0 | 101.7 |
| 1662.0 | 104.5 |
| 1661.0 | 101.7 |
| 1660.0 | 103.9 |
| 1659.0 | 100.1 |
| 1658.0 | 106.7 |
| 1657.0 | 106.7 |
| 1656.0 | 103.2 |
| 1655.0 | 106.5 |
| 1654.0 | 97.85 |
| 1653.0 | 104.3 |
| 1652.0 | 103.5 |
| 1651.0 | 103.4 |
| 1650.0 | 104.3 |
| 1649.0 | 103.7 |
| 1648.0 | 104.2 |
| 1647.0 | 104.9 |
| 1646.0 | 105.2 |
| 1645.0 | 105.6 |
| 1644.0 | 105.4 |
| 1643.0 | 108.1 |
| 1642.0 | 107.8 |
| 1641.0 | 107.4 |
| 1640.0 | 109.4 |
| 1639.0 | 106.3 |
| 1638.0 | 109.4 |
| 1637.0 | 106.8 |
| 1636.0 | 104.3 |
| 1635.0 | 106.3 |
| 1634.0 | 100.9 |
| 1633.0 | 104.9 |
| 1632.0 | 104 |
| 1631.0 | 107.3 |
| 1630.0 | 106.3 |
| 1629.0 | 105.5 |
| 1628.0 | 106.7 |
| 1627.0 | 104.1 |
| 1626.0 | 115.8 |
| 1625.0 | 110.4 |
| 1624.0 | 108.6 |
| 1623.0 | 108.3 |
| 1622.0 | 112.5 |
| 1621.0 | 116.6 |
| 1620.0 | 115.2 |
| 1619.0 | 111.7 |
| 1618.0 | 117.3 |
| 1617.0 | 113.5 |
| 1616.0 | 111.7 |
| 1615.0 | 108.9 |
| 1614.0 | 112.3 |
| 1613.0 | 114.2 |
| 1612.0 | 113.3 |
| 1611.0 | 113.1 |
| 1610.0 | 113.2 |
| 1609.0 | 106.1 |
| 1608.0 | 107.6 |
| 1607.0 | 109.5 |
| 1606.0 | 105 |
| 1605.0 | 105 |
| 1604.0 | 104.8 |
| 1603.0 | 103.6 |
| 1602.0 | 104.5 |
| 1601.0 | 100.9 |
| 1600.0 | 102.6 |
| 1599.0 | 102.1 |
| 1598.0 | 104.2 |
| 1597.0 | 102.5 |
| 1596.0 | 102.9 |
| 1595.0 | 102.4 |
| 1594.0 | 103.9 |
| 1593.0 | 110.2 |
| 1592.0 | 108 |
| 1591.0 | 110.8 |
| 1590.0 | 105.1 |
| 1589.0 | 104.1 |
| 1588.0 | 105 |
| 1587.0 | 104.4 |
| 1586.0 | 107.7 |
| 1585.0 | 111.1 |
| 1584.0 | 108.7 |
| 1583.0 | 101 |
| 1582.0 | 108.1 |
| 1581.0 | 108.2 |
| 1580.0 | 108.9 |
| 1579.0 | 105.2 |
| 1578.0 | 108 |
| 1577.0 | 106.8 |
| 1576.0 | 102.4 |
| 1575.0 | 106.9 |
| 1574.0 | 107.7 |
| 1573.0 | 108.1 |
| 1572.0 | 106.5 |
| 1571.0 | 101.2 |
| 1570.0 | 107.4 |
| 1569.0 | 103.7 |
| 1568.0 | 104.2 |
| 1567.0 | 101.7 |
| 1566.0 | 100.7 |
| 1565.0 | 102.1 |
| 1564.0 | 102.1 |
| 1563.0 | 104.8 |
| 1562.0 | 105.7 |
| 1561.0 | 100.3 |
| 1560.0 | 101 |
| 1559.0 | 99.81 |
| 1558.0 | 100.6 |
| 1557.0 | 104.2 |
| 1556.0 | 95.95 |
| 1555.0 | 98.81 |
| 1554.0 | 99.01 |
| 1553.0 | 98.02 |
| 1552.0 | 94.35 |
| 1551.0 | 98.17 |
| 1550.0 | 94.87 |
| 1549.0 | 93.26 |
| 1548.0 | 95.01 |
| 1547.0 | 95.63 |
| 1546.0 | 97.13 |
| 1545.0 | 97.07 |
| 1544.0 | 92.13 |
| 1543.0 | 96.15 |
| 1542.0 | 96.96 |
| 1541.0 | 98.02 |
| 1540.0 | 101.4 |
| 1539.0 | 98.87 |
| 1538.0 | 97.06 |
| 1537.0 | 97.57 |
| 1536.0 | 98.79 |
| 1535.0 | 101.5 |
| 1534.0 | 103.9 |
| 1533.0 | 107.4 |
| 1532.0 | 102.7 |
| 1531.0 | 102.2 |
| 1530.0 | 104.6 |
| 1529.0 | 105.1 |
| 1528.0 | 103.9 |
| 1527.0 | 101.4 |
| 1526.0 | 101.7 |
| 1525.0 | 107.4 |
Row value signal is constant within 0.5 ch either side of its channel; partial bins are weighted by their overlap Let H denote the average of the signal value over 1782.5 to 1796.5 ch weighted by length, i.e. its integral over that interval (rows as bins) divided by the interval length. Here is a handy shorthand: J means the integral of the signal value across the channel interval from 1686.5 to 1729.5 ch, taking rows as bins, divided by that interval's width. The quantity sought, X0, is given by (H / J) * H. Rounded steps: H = 86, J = 97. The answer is 76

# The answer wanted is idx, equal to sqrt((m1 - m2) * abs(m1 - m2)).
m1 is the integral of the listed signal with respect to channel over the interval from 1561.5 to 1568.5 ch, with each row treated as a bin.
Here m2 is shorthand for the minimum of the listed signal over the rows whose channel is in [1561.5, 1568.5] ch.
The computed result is 621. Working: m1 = 721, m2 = 100.7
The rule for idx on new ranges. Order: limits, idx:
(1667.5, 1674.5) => 649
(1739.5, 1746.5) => 570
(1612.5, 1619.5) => 681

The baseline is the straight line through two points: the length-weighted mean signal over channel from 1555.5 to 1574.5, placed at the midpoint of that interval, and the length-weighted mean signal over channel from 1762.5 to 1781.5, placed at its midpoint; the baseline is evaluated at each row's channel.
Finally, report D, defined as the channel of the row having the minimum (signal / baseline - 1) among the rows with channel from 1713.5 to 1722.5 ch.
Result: 1714.0 ch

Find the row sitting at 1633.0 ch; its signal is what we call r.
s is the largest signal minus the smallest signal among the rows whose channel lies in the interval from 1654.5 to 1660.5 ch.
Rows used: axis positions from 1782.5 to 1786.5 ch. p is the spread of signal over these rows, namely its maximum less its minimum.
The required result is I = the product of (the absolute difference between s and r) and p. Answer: 539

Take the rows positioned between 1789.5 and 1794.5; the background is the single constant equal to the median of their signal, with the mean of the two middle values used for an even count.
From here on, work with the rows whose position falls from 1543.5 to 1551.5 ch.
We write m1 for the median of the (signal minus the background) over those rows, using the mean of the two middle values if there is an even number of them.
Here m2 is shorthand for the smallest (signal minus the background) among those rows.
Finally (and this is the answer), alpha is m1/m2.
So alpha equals 1.81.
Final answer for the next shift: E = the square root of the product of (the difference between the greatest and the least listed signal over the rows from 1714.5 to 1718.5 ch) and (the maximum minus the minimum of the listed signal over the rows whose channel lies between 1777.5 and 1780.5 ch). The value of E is 4.4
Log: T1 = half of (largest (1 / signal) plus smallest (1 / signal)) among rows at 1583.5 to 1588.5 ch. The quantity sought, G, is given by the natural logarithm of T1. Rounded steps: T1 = 0.0093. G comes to -4.68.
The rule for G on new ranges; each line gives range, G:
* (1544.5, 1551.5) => -4.56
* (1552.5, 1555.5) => -4.59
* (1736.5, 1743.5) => -4.54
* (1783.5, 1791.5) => -4.40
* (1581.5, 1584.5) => -4.65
